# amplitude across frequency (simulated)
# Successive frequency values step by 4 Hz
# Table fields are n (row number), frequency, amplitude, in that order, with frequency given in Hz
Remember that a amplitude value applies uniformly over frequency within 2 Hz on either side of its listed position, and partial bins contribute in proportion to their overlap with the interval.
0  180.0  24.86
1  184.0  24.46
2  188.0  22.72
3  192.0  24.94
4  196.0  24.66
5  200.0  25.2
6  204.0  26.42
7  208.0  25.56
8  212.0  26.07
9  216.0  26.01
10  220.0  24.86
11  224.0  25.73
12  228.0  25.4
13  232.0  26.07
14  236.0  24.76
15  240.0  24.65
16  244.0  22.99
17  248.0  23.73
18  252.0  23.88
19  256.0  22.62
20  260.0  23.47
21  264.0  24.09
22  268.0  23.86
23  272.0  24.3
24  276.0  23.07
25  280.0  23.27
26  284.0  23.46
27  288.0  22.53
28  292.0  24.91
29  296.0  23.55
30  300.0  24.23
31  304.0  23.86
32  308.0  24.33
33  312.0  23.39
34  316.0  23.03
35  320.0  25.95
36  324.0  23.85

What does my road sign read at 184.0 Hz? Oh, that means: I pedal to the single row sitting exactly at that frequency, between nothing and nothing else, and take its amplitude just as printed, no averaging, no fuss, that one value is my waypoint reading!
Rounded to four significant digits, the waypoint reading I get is 24.46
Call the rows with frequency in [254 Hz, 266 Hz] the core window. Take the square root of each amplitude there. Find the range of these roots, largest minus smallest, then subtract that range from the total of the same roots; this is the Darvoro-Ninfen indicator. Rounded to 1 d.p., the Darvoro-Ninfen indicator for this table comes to 14.4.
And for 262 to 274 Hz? 14.7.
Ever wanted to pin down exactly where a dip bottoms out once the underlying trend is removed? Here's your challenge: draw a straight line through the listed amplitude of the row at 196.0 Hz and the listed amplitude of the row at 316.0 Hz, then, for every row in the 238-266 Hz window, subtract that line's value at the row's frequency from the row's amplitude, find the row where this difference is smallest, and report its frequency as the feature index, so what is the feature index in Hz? 256.0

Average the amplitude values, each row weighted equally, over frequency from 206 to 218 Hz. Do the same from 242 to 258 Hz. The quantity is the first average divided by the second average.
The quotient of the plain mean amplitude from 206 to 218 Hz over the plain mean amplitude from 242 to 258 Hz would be 1.110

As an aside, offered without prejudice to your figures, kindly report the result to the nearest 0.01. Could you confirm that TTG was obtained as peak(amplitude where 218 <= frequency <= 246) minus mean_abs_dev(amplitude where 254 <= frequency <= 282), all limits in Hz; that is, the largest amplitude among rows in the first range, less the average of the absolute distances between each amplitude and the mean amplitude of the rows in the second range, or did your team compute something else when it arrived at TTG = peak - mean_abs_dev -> 25.59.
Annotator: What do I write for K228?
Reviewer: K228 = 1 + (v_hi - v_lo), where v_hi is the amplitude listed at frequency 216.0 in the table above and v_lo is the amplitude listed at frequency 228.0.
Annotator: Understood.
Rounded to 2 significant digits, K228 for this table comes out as 1.6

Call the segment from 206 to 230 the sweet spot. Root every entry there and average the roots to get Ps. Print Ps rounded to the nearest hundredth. 5.06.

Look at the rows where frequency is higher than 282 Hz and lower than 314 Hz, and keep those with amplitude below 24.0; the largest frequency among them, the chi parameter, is 312.0 Hz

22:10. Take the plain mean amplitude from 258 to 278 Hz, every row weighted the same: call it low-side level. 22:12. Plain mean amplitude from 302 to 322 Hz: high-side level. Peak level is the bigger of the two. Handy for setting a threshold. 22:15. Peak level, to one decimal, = 24.1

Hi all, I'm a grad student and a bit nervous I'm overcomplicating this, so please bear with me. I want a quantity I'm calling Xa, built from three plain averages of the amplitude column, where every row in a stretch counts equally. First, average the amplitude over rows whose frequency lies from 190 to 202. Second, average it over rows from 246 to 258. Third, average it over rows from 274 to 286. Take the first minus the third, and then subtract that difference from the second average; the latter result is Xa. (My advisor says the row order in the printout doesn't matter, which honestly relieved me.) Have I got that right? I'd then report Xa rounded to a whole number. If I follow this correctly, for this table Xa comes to 22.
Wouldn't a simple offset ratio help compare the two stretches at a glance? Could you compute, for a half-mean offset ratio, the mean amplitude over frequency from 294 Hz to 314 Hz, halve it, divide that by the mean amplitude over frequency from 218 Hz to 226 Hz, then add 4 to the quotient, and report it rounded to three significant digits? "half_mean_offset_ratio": 4.47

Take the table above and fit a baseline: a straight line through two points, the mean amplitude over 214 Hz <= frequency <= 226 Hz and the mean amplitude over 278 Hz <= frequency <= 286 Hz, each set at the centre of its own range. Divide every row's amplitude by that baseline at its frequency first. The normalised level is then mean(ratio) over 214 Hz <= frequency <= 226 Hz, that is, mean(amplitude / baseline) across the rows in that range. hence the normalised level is 1.00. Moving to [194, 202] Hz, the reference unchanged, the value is 0.95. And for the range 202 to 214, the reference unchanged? 1.00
